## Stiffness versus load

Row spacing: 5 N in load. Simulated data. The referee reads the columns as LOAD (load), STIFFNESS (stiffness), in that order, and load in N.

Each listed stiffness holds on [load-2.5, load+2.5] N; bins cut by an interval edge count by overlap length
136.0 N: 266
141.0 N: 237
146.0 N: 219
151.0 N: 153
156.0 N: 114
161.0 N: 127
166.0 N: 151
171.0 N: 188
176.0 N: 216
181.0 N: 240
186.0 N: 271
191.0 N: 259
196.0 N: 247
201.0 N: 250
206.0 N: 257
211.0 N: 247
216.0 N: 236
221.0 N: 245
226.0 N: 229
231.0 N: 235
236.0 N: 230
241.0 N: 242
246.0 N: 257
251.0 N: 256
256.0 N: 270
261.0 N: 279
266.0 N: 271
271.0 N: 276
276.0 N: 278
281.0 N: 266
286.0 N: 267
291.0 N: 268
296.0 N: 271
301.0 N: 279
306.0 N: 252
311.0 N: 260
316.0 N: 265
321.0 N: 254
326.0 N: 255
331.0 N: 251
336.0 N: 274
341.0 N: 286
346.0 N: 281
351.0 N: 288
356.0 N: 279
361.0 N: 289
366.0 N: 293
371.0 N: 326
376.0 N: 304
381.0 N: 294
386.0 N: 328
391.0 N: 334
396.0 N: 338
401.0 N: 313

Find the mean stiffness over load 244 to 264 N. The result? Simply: 266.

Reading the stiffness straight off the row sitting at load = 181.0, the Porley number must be 240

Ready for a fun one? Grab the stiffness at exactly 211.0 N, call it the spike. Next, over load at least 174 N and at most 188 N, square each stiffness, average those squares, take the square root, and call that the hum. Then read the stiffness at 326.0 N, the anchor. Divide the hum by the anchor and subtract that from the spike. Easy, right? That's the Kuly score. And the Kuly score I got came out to 246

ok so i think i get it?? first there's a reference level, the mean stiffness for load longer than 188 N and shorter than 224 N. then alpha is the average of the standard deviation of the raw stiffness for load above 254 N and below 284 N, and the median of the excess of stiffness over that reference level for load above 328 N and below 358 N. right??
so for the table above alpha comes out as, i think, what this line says 18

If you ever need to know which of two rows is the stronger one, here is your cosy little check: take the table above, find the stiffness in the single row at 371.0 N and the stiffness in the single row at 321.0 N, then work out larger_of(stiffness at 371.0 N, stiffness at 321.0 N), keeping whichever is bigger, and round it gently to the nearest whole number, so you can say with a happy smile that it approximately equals 326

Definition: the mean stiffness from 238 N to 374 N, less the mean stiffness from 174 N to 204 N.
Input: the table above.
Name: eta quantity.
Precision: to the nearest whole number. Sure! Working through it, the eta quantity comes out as 24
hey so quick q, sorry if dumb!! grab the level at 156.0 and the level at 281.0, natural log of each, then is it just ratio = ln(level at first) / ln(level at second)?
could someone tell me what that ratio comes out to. 0.85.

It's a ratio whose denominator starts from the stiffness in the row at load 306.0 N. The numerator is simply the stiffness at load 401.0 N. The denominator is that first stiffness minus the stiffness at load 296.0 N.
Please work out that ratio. -16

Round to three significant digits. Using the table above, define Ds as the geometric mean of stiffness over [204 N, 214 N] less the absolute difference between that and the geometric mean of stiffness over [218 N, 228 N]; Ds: 237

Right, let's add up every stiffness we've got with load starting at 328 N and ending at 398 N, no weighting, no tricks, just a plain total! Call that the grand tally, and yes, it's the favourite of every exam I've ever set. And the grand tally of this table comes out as 4165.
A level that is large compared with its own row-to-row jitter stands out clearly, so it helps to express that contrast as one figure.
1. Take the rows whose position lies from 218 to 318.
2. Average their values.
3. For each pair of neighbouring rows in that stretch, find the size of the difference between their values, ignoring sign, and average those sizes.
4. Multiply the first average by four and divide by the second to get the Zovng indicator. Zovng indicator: 125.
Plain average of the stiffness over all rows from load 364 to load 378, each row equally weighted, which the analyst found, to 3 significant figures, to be 308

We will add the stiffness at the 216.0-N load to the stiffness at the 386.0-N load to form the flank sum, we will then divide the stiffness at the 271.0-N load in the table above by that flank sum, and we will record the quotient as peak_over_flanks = 0.489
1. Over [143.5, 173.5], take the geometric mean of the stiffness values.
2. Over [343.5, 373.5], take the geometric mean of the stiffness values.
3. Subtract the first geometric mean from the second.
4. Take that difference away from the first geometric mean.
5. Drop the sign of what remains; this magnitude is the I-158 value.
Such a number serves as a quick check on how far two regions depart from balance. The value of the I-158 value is 17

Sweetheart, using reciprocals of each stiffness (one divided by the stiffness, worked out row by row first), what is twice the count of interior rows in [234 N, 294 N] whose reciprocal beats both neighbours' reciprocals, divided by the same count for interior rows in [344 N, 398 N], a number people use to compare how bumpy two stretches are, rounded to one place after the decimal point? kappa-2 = 3.0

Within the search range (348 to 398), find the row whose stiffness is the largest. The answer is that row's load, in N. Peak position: 396.0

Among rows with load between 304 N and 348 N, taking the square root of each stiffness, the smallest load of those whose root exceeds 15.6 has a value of 306.0 N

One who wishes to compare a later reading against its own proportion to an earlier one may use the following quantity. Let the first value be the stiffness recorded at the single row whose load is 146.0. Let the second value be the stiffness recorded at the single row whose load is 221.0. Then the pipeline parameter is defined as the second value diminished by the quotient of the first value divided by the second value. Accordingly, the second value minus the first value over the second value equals 244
